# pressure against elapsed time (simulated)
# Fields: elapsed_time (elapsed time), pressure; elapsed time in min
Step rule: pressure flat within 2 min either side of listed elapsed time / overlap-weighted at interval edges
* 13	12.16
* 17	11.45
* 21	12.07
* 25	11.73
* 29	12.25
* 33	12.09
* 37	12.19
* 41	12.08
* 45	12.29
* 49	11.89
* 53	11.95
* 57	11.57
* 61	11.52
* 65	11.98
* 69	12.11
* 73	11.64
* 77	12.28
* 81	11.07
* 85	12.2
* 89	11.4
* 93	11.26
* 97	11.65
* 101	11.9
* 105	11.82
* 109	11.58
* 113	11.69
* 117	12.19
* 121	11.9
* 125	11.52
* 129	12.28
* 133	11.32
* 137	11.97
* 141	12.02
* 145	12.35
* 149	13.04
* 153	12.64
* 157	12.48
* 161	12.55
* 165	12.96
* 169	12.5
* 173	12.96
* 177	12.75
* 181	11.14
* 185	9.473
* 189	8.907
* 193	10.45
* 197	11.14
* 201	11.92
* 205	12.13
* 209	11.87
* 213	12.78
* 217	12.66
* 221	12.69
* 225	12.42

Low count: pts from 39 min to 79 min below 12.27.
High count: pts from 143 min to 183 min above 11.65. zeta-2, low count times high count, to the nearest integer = 72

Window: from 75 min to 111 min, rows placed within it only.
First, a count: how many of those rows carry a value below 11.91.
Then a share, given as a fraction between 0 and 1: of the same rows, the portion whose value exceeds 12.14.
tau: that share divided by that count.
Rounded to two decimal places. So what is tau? 0.03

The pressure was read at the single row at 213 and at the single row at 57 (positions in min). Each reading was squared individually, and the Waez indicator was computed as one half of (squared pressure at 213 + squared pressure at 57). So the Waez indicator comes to 149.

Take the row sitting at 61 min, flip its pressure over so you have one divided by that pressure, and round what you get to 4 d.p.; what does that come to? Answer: 0.0868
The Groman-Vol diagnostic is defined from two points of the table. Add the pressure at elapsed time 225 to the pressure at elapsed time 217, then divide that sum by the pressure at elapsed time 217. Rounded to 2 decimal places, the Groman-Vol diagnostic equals 1.98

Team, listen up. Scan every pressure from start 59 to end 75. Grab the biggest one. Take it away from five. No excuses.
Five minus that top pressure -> -7.11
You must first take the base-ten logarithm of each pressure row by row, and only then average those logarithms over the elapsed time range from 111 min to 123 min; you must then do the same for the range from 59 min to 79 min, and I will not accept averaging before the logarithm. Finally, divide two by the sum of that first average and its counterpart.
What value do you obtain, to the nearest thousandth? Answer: 0.929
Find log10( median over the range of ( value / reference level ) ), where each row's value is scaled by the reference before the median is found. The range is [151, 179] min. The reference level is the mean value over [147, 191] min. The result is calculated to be 0.025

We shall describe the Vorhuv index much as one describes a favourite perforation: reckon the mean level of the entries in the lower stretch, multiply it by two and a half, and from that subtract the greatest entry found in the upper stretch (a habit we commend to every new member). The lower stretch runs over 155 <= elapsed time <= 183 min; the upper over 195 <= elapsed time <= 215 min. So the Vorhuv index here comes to 18.4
